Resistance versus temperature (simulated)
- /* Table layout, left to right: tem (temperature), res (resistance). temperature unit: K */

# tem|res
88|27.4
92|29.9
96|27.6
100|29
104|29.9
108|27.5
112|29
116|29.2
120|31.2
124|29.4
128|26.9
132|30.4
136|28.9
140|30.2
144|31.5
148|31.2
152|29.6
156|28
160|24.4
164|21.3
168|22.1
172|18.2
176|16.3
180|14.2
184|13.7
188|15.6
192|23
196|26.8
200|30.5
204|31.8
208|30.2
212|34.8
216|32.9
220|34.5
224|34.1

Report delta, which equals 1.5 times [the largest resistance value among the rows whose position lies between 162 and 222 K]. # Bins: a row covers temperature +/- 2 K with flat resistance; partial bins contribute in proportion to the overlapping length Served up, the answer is 52.2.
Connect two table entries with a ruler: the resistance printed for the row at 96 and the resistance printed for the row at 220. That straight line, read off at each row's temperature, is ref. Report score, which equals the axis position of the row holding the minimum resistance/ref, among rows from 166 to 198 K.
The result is 184 K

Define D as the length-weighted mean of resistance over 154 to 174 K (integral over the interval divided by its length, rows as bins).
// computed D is 22.8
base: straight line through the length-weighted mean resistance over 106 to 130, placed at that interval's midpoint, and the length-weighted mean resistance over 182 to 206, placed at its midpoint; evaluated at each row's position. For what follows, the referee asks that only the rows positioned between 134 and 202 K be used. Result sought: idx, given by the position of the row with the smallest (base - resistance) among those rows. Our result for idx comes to 200 K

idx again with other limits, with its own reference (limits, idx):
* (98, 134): 132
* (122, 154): 144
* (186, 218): 212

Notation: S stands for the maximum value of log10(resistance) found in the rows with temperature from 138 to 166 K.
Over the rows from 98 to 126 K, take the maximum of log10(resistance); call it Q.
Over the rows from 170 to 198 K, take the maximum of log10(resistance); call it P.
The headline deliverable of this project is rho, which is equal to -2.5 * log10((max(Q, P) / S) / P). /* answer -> 0.39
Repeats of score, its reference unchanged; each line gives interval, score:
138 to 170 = 164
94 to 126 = 108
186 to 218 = 188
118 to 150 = 128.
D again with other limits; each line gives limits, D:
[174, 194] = 16.6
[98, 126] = 29.3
